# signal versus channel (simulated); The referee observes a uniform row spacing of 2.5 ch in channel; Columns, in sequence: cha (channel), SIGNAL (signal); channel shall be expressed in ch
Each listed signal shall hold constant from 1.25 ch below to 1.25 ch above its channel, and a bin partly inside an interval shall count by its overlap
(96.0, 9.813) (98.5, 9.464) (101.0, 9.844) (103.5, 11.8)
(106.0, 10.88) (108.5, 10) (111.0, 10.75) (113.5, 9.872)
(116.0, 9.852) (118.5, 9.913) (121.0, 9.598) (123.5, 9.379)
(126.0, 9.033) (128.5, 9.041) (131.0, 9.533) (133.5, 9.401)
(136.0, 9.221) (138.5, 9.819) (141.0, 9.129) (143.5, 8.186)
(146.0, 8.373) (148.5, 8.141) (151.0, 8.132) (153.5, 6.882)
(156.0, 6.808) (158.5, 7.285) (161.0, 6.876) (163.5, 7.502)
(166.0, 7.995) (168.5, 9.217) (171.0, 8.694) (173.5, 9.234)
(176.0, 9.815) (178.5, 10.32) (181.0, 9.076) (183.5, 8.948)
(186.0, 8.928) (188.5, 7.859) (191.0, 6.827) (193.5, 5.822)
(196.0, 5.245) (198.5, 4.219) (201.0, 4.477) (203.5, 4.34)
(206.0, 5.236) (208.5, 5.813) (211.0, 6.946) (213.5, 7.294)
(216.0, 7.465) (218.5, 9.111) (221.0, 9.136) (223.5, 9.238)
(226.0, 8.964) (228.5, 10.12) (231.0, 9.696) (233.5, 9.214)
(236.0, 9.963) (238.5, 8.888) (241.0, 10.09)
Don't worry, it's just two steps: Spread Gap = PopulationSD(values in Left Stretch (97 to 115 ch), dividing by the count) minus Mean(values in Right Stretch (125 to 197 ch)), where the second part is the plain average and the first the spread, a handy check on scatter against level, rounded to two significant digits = -7.6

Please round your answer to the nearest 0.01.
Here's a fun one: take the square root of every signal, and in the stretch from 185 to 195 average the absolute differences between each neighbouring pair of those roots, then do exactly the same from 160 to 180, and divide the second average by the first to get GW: 0.57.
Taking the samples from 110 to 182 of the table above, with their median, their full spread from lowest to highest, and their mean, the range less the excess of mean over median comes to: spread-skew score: 4.2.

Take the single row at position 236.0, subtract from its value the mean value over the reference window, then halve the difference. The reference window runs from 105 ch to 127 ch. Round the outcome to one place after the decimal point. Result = 0.0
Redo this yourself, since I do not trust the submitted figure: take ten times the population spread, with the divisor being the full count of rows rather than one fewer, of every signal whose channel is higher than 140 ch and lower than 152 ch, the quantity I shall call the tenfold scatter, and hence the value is 3.8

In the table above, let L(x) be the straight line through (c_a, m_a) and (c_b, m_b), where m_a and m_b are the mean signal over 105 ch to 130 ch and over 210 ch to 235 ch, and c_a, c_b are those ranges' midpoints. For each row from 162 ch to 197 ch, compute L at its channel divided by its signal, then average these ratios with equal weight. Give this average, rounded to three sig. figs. 1.15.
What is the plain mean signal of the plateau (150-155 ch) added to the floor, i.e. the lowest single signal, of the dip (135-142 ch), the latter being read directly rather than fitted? 16.6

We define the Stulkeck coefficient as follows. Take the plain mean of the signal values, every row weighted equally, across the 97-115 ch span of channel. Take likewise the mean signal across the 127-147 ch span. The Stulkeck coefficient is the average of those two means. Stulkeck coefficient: 9.7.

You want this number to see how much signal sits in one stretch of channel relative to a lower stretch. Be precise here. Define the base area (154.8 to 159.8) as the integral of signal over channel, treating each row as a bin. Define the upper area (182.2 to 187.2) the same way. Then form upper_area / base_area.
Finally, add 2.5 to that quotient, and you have 3.77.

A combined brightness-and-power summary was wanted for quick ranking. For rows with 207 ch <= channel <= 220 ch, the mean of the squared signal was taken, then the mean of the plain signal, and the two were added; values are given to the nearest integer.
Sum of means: 62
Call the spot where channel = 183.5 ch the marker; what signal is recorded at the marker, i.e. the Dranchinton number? 8.948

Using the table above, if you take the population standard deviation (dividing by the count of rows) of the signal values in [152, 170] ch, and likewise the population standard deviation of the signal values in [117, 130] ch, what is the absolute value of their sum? 1.1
